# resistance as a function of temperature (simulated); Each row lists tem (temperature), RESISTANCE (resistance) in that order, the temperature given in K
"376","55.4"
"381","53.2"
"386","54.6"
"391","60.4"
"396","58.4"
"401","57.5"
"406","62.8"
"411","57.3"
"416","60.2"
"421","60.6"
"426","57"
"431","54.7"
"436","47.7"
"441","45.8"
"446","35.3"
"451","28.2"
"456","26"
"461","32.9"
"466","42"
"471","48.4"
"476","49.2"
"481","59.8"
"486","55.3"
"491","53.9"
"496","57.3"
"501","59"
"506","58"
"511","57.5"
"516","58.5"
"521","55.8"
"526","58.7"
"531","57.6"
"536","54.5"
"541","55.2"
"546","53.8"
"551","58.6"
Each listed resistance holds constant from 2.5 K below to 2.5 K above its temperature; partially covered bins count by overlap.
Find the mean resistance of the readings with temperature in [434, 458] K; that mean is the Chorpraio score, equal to 36.6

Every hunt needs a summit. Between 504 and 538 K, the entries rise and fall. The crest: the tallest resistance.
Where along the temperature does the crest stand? 526 K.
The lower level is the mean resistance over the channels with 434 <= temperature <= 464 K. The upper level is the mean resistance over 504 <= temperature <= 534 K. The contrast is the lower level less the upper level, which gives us -22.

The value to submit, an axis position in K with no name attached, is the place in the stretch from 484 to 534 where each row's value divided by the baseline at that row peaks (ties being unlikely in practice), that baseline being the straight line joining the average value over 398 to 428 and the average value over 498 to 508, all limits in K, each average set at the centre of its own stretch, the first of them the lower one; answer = 501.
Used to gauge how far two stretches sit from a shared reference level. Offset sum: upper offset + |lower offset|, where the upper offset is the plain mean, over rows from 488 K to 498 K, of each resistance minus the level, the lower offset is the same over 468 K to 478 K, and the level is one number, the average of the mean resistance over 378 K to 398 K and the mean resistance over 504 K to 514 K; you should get 7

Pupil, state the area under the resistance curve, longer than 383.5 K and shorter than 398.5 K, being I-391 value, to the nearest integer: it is 867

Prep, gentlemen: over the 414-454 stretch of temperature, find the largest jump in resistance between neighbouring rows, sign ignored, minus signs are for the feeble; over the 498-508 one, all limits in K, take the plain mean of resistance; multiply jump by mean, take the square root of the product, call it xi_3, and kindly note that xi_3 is 25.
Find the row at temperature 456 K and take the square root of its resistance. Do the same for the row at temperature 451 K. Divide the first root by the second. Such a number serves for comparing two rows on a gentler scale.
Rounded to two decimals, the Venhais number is 0.96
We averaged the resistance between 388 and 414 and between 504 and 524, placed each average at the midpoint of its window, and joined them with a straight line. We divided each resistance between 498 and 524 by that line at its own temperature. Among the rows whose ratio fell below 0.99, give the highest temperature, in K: 521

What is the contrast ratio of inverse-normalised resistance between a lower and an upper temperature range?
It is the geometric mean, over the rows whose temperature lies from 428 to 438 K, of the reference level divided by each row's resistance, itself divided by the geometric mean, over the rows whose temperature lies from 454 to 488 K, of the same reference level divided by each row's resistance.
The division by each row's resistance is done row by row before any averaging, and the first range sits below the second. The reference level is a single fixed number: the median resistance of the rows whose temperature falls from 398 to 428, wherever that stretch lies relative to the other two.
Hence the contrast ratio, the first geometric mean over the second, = 0.85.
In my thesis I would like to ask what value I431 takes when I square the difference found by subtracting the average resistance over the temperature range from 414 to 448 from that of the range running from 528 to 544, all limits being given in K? 17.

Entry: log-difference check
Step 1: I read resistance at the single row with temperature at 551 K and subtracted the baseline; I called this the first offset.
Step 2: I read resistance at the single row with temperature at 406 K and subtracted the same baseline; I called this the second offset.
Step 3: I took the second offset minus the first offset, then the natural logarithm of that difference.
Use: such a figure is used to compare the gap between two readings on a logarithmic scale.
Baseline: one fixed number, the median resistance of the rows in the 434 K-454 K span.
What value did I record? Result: 1.4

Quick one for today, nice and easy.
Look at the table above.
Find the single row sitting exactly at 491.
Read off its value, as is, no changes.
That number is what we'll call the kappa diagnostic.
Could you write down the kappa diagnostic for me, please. 53.9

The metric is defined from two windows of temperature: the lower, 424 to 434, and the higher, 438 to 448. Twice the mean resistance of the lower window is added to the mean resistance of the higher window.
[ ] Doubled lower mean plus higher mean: 152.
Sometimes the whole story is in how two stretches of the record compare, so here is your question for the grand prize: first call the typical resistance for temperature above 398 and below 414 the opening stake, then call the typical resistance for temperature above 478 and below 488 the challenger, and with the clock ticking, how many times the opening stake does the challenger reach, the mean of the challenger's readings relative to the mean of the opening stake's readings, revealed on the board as 0.97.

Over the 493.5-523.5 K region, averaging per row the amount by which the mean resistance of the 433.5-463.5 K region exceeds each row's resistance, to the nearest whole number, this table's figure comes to -22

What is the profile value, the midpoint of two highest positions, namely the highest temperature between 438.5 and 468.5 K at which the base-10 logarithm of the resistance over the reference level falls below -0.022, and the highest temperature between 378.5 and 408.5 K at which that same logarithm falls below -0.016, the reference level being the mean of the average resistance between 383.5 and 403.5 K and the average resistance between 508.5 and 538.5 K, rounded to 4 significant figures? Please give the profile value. 426.0 K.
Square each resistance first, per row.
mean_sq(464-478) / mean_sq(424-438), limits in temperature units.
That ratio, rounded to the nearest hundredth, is 0.77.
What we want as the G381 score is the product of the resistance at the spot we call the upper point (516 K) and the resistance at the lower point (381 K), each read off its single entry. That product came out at 3112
